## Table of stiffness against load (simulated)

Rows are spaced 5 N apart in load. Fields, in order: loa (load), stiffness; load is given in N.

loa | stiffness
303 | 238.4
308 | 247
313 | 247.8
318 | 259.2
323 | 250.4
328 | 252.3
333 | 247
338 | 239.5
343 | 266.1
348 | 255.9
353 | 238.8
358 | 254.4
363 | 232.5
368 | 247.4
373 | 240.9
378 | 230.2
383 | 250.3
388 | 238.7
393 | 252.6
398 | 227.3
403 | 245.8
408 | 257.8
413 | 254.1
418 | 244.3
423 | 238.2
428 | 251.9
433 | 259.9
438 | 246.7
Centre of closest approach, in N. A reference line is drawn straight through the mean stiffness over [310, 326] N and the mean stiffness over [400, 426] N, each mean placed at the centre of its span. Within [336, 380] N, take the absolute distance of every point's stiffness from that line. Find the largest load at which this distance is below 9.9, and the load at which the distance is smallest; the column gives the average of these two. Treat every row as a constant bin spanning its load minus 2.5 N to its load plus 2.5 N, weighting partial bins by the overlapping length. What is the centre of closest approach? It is 370.5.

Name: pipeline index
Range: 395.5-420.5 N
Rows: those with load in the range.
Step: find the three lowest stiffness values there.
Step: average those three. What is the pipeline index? 239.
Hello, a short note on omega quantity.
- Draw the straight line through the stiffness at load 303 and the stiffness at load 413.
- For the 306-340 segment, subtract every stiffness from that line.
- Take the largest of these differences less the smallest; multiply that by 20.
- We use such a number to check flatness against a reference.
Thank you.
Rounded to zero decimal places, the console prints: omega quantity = 451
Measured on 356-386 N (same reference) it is 541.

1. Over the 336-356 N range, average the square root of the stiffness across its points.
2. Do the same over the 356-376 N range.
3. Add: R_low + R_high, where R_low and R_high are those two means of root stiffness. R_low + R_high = 31.4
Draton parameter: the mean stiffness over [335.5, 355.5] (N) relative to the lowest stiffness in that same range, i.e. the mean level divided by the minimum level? 1.05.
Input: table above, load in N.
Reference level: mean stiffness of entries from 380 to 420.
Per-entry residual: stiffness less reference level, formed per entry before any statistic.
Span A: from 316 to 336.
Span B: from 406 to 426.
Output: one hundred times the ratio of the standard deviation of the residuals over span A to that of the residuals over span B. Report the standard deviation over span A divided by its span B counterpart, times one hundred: 57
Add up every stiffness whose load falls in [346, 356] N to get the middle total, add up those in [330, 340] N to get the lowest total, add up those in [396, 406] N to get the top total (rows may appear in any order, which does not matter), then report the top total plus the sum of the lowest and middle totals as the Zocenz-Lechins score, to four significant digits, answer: 1454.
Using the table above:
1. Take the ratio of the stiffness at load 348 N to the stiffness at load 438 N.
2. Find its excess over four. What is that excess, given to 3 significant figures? -2.96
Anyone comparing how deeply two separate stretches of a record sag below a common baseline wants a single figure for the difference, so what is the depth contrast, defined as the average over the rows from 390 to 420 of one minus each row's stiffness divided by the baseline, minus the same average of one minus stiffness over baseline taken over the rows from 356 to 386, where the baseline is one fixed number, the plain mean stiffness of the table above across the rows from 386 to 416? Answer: -0.018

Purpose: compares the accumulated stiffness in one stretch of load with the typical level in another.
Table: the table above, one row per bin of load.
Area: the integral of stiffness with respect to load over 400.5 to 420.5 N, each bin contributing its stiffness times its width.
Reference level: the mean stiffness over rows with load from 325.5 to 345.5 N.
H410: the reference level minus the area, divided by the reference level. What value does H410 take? -18.94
